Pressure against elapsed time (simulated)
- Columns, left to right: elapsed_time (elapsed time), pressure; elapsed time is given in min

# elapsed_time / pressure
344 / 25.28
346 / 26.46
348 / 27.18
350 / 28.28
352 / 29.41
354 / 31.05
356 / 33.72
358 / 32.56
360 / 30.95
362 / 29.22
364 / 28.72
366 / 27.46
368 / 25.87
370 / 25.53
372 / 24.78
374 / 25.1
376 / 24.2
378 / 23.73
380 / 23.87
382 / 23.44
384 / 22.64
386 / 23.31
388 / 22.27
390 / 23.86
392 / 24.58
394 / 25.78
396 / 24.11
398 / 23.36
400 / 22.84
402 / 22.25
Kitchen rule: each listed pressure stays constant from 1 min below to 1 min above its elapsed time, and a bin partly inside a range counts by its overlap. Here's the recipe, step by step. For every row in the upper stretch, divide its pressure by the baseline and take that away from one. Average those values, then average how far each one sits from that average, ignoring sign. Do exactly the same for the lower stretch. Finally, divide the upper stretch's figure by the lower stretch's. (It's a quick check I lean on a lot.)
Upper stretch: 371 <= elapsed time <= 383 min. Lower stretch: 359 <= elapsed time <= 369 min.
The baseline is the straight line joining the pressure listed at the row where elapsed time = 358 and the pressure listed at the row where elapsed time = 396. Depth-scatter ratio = 0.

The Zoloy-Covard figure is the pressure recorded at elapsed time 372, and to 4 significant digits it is 24.78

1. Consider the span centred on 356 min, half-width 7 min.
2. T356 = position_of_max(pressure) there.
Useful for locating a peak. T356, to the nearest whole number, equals 356 min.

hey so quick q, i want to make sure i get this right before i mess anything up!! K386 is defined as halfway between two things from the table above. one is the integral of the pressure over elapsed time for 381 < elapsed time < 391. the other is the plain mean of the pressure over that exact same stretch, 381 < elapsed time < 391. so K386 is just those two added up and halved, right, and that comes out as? 127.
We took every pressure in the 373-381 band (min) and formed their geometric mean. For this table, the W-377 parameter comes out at 24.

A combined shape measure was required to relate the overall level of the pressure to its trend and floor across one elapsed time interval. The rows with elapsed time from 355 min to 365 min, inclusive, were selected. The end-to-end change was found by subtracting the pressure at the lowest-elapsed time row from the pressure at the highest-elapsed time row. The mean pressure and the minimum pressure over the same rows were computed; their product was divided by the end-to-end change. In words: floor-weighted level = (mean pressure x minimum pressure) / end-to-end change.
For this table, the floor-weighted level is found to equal -178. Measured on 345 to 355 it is 164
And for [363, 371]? -215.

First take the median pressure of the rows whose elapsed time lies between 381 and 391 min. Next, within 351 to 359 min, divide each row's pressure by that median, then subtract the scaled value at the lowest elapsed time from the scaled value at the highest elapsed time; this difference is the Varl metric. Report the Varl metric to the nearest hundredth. 0.14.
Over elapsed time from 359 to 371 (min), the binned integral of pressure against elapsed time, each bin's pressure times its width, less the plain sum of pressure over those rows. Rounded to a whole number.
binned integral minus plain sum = 168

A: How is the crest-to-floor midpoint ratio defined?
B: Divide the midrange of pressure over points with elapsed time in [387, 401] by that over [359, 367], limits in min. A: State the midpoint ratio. 0.82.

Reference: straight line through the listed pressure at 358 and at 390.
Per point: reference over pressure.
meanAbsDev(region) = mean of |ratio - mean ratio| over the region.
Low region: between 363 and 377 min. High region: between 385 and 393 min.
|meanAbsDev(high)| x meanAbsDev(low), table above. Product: 0.0013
